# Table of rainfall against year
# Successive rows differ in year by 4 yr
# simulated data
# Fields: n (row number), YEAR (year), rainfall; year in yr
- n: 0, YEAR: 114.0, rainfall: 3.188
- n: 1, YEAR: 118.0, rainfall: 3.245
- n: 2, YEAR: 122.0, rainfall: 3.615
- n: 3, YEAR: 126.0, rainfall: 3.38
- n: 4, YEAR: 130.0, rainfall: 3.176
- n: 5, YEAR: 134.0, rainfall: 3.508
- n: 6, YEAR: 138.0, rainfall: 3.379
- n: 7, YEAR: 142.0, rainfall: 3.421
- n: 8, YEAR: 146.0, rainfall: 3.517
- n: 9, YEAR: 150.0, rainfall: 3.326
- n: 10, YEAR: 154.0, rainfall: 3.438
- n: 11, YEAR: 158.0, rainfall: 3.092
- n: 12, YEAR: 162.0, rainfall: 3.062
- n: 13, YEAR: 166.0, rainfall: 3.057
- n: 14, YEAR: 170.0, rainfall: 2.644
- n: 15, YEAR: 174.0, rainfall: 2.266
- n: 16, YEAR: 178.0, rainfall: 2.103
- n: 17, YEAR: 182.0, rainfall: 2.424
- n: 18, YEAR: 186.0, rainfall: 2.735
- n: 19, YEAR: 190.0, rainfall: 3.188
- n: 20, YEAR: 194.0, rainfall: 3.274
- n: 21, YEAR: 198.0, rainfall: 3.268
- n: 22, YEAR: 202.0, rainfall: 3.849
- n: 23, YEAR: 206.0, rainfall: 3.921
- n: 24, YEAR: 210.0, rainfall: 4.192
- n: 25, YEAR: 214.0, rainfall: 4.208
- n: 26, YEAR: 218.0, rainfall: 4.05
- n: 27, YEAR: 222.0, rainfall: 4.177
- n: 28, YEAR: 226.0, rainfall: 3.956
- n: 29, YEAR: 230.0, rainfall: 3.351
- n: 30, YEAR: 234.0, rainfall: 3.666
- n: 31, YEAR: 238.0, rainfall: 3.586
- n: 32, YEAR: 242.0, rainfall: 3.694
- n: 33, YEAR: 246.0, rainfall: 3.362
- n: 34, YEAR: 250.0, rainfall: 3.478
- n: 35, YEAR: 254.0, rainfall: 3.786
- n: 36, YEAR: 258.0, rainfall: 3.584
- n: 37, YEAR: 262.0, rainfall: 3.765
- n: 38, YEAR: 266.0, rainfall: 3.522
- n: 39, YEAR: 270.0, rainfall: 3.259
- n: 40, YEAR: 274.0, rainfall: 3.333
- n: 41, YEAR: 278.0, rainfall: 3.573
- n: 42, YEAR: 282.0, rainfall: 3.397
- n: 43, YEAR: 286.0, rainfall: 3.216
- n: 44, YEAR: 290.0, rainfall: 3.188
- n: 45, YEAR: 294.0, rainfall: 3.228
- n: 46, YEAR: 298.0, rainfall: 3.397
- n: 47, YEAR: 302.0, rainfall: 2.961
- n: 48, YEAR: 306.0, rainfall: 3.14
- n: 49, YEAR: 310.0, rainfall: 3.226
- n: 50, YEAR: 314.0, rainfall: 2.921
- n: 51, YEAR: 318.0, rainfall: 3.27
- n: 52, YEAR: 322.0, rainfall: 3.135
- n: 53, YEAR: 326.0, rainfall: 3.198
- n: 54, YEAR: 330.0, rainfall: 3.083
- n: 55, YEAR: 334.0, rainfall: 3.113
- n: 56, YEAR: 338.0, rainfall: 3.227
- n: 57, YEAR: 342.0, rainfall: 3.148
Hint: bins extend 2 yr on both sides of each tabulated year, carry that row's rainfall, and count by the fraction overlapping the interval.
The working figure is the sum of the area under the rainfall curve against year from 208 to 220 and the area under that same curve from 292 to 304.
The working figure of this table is 88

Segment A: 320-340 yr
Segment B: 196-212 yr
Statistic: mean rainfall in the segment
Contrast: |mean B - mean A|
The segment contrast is 0.66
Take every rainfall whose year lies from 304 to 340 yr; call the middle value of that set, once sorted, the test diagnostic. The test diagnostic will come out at 3.14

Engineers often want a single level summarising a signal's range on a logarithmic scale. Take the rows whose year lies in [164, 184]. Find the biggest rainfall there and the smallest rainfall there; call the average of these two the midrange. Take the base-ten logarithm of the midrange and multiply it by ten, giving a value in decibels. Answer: 4.12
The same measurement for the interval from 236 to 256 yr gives 5.53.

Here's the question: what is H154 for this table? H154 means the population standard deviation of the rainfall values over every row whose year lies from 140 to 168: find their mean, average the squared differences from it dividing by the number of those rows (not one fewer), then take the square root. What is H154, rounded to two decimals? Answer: 0.18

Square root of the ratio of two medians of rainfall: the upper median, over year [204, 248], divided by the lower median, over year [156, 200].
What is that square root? 1.13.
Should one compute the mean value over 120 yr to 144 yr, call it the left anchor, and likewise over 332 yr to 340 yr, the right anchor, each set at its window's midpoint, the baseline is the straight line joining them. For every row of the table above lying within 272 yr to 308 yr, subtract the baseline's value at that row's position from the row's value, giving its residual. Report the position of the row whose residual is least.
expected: 302.0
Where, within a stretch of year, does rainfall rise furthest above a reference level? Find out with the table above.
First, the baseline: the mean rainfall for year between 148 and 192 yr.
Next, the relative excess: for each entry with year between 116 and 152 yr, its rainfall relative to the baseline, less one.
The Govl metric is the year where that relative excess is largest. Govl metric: 122.0 yr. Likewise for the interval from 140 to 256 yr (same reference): 214.0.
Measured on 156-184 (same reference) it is 158.0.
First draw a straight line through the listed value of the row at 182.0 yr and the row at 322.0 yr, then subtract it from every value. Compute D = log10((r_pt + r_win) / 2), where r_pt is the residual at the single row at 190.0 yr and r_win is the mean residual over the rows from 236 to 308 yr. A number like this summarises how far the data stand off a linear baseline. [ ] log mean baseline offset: -0.20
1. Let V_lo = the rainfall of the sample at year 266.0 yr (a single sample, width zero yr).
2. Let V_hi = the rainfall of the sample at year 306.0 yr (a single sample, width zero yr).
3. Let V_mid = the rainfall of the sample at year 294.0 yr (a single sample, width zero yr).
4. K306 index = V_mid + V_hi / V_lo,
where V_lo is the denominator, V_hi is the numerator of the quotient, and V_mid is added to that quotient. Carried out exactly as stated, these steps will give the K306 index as 4.12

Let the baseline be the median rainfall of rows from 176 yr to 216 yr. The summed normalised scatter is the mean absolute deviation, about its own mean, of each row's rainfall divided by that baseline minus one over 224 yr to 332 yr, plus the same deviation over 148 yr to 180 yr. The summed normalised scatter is 0.187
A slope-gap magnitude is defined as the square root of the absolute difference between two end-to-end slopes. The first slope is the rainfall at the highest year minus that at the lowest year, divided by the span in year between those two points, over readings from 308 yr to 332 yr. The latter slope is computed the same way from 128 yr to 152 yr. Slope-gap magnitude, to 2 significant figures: 0.12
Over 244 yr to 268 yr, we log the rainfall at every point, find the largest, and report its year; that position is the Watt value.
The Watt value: 254.0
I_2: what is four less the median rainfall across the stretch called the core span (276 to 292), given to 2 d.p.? 0.69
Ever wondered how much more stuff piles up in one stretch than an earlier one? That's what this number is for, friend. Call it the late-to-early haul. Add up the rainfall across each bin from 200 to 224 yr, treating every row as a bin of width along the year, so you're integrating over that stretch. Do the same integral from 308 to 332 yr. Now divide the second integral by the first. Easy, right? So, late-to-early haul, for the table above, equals 0.77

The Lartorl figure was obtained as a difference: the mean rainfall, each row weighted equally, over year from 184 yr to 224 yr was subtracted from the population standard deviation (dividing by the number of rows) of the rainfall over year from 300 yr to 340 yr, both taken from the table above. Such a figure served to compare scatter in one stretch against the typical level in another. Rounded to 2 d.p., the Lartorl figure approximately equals -3.58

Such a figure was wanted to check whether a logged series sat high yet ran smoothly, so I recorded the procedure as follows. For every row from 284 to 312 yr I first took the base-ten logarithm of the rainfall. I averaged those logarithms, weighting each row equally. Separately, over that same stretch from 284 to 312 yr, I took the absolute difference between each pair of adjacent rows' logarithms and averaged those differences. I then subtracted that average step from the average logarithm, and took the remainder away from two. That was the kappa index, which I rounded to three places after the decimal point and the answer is 1.517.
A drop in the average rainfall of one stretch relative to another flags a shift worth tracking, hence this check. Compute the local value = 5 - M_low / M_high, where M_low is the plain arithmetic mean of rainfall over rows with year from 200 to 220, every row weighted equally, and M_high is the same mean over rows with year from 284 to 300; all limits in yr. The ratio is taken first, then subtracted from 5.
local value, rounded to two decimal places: 3.76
